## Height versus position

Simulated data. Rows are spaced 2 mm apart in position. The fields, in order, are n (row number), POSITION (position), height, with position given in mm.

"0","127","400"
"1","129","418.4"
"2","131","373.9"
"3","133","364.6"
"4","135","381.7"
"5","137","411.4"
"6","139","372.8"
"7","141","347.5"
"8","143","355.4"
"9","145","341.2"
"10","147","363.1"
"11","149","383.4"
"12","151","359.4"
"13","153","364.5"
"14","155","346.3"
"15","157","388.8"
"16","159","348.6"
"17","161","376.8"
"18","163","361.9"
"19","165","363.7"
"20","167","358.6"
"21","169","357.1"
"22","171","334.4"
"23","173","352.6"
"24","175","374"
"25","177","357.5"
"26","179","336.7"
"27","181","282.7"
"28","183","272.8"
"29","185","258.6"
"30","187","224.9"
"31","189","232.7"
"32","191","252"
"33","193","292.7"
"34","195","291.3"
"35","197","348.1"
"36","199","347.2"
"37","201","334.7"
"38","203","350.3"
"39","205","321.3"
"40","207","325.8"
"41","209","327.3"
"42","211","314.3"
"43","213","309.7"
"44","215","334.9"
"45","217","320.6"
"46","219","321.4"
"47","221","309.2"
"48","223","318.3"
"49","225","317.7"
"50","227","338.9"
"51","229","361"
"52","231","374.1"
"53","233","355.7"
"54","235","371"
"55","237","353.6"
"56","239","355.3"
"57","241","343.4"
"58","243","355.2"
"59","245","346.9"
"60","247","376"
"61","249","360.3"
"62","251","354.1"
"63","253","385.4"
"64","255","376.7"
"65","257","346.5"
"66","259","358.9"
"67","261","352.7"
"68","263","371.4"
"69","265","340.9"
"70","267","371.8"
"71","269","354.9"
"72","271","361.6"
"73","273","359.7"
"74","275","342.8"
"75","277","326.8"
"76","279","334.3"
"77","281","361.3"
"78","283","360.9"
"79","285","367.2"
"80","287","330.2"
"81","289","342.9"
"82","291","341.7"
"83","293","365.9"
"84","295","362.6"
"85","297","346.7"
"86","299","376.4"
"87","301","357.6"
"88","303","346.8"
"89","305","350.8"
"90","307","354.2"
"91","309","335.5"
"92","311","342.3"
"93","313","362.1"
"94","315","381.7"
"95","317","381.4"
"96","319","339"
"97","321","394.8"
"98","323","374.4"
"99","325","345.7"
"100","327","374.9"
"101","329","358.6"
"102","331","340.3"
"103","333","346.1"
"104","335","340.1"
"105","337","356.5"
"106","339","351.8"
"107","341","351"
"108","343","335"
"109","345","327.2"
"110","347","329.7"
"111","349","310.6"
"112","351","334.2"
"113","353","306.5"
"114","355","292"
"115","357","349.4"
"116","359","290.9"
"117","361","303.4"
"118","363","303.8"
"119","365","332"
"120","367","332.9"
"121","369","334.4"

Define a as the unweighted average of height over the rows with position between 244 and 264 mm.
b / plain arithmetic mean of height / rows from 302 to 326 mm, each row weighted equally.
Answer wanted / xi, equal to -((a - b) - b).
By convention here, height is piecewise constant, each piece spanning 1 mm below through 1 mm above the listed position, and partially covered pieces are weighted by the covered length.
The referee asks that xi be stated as 355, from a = 363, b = 359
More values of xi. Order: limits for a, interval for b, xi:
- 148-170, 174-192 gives 212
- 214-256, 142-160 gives 373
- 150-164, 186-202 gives 217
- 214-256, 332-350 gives 328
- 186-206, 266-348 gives 407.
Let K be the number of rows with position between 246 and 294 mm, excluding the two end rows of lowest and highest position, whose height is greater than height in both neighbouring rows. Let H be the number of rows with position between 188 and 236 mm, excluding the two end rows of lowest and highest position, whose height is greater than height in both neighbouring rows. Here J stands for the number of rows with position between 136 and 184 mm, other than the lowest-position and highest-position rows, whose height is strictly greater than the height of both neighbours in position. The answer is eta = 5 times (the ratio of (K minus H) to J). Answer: 0.0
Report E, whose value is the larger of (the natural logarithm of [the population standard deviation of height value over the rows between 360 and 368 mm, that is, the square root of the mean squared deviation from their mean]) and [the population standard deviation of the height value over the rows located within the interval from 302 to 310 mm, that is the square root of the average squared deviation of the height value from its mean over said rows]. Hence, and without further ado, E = 7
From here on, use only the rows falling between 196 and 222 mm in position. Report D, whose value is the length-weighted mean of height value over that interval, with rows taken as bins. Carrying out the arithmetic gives 328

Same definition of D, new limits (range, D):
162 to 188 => 326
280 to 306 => 355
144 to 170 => 363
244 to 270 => 361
